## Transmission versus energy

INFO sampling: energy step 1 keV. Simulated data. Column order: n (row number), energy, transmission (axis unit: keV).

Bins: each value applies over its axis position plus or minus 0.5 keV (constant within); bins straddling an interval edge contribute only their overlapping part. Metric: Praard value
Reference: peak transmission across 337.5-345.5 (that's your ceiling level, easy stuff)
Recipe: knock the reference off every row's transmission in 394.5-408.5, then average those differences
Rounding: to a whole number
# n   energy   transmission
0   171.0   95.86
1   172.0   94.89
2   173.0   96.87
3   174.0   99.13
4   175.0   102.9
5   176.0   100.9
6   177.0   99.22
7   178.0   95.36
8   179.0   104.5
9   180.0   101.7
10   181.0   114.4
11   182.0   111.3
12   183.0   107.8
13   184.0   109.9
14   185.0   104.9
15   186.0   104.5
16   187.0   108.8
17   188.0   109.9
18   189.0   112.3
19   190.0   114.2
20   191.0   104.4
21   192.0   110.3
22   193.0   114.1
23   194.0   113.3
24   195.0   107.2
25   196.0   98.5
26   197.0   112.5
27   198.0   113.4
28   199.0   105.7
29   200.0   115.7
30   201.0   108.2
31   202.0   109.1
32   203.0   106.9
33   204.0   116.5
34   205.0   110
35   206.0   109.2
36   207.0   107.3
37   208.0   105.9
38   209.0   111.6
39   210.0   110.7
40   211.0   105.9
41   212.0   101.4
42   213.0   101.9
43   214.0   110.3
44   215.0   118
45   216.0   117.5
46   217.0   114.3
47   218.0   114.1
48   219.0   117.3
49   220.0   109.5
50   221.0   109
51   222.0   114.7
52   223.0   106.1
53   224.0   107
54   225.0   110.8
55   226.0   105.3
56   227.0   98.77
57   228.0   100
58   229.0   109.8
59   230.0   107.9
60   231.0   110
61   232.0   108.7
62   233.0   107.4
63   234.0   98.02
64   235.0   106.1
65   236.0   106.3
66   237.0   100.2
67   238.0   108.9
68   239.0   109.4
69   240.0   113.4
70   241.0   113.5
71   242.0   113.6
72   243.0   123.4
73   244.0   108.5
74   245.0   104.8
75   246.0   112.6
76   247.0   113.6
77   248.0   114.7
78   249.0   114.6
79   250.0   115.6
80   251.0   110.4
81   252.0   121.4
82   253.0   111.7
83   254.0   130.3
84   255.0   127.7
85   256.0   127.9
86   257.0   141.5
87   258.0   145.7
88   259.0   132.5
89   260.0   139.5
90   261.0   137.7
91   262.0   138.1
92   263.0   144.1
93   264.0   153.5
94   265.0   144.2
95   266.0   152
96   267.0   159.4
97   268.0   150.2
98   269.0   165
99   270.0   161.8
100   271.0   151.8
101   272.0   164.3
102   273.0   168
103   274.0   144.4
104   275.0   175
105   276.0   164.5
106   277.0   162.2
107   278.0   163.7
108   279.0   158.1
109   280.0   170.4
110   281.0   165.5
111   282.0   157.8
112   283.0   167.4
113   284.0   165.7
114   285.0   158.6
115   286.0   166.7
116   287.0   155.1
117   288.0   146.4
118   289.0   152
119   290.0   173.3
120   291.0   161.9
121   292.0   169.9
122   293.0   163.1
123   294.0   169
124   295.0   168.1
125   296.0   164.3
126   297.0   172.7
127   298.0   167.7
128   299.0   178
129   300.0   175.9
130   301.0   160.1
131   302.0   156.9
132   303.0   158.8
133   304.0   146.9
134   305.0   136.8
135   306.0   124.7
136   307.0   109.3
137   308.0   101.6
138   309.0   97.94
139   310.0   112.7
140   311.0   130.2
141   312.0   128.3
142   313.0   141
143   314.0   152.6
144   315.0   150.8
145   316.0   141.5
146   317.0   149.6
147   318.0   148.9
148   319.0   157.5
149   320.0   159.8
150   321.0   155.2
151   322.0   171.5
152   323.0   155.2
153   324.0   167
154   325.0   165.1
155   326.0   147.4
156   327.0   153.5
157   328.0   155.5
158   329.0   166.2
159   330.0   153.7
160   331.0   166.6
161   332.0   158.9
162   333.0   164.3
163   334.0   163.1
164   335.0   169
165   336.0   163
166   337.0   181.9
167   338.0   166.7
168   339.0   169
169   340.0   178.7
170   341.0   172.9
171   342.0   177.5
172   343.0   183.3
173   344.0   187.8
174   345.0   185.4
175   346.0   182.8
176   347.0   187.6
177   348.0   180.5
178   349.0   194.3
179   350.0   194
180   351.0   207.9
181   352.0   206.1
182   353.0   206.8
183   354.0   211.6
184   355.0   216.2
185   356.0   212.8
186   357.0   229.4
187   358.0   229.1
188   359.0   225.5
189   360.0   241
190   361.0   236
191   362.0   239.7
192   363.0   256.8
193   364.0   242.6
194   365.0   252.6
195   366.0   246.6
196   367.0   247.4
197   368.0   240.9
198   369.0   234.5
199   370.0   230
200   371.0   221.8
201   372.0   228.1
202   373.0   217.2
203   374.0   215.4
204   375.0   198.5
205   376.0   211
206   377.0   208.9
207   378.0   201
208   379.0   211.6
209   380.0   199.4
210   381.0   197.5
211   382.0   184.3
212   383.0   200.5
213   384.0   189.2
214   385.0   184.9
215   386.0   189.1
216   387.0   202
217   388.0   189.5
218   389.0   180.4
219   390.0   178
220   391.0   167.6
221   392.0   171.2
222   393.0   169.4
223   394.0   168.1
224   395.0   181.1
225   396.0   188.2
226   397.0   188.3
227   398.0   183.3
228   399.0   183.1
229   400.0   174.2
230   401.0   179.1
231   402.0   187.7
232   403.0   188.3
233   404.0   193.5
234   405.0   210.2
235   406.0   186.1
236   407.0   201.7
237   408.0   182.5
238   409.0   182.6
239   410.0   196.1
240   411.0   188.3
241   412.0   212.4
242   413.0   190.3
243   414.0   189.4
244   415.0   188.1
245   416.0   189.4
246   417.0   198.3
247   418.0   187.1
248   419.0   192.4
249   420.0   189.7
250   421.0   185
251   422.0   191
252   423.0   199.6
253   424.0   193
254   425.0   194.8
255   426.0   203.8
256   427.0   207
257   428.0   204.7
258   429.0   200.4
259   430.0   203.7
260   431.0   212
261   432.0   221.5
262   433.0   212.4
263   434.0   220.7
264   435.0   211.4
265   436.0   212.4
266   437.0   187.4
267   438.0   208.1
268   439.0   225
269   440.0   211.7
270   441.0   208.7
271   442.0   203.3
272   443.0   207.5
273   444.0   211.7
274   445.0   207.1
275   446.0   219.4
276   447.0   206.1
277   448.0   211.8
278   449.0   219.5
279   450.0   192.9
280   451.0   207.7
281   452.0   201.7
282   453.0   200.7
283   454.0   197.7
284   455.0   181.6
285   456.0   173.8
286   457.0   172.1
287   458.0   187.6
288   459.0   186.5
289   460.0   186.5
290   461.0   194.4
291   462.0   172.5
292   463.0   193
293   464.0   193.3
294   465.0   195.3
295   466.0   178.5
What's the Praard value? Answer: 0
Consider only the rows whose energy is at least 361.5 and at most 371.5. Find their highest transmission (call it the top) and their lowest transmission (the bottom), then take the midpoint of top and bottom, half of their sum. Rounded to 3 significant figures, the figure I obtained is 239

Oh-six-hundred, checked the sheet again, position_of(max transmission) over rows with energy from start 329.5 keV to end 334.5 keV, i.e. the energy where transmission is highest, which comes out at 331.0 keV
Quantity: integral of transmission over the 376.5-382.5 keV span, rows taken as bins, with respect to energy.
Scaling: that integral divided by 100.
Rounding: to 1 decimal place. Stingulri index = 12.0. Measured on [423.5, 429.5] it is 12.0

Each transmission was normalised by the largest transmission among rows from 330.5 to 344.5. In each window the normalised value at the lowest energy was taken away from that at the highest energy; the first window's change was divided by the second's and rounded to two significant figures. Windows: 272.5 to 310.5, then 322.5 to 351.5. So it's -1.0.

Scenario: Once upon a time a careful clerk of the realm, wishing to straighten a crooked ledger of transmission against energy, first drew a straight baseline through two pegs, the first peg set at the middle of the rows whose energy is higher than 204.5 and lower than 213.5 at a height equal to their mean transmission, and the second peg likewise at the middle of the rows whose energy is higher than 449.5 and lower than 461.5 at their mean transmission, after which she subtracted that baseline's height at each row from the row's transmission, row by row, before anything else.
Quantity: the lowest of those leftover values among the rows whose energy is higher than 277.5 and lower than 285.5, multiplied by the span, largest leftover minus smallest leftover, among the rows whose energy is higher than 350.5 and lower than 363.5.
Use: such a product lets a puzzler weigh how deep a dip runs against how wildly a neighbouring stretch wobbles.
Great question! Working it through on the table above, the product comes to 1215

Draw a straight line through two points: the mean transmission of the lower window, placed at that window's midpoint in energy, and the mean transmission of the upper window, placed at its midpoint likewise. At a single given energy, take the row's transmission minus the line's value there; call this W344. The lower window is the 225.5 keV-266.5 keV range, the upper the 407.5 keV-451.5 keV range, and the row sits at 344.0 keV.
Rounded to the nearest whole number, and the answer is 24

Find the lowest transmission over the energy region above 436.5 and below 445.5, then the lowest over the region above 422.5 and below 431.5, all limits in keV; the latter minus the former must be 6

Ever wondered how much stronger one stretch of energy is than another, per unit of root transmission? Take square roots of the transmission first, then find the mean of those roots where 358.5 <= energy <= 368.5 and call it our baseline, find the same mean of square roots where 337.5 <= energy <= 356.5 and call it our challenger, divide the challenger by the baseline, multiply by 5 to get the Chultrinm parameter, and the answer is 4.43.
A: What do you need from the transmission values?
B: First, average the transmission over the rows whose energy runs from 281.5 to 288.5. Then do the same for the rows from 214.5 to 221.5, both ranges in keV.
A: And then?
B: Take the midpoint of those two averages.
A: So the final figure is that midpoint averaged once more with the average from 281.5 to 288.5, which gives 148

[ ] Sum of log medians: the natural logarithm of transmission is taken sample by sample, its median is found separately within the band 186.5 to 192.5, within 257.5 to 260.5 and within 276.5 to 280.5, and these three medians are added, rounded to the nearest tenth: 14.7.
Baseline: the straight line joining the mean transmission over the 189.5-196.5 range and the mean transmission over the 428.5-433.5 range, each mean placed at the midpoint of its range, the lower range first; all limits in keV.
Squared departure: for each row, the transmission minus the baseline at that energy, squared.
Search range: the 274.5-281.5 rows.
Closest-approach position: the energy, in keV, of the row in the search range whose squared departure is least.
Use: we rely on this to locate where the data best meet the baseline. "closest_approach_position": 279.0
